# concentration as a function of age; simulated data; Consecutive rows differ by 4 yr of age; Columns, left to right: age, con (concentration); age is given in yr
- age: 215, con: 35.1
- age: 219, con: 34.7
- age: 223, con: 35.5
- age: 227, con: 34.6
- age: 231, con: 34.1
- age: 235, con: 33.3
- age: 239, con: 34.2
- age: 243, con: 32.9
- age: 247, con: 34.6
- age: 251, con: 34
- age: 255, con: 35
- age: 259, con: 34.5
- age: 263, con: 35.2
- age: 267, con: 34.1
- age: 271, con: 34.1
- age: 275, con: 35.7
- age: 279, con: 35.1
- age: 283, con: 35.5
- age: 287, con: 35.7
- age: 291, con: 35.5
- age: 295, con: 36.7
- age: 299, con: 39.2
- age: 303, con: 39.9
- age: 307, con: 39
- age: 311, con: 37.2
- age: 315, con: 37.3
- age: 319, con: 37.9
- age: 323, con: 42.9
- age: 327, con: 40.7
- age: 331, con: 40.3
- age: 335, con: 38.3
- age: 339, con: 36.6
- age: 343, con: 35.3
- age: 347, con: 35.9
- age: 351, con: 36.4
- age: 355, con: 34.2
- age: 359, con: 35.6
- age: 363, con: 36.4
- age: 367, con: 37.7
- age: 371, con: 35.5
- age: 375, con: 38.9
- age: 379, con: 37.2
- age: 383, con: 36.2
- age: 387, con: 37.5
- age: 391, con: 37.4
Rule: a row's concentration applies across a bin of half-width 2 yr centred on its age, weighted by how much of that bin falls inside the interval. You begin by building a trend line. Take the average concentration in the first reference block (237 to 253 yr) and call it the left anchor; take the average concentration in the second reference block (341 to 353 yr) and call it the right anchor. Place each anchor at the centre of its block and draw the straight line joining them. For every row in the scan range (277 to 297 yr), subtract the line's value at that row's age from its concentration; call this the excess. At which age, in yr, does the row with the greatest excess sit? 295 yr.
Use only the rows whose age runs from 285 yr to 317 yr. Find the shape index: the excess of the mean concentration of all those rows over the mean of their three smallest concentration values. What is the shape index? 1.6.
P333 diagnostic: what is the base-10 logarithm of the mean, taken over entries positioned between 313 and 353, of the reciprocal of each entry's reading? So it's -1.58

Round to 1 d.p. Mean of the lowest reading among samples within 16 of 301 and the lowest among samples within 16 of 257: 34.2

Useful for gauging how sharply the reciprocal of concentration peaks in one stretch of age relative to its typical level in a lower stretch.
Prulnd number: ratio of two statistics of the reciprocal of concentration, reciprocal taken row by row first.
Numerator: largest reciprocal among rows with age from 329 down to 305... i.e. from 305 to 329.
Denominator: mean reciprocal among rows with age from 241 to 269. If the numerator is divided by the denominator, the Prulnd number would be 0.92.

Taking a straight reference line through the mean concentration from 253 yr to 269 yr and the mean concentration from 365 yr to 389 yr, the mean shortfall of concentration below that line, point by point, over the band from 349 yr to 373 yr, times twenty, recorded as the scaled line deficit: 17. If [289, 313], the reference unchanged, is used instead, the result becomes -47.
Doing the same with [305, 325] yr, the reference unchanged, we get -60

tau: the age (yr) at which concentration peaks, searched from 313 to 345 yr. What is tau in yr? 323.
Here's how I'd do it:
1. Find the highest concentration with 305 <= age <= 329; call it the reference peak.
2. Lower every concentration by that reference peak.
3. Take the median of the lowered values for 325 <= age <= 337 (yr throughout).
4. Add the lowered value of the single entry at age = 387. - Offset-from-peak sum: -8.0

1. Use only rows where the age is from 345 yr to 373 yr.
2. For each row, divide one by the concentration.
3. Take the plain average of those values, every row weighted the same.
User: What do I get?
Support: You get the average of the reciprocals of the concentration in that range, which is 0.0278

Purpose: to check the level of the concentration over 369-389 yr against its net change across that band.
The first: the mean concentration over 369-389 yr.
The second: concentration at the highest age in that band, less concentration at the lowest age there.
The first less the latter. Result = 35.1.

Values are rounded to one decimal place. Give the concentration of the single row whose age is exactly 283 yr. 35.5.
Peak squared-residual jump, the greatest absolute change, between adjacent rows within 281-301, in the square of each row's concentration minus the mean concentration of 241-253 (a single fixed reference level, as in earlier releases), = 21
